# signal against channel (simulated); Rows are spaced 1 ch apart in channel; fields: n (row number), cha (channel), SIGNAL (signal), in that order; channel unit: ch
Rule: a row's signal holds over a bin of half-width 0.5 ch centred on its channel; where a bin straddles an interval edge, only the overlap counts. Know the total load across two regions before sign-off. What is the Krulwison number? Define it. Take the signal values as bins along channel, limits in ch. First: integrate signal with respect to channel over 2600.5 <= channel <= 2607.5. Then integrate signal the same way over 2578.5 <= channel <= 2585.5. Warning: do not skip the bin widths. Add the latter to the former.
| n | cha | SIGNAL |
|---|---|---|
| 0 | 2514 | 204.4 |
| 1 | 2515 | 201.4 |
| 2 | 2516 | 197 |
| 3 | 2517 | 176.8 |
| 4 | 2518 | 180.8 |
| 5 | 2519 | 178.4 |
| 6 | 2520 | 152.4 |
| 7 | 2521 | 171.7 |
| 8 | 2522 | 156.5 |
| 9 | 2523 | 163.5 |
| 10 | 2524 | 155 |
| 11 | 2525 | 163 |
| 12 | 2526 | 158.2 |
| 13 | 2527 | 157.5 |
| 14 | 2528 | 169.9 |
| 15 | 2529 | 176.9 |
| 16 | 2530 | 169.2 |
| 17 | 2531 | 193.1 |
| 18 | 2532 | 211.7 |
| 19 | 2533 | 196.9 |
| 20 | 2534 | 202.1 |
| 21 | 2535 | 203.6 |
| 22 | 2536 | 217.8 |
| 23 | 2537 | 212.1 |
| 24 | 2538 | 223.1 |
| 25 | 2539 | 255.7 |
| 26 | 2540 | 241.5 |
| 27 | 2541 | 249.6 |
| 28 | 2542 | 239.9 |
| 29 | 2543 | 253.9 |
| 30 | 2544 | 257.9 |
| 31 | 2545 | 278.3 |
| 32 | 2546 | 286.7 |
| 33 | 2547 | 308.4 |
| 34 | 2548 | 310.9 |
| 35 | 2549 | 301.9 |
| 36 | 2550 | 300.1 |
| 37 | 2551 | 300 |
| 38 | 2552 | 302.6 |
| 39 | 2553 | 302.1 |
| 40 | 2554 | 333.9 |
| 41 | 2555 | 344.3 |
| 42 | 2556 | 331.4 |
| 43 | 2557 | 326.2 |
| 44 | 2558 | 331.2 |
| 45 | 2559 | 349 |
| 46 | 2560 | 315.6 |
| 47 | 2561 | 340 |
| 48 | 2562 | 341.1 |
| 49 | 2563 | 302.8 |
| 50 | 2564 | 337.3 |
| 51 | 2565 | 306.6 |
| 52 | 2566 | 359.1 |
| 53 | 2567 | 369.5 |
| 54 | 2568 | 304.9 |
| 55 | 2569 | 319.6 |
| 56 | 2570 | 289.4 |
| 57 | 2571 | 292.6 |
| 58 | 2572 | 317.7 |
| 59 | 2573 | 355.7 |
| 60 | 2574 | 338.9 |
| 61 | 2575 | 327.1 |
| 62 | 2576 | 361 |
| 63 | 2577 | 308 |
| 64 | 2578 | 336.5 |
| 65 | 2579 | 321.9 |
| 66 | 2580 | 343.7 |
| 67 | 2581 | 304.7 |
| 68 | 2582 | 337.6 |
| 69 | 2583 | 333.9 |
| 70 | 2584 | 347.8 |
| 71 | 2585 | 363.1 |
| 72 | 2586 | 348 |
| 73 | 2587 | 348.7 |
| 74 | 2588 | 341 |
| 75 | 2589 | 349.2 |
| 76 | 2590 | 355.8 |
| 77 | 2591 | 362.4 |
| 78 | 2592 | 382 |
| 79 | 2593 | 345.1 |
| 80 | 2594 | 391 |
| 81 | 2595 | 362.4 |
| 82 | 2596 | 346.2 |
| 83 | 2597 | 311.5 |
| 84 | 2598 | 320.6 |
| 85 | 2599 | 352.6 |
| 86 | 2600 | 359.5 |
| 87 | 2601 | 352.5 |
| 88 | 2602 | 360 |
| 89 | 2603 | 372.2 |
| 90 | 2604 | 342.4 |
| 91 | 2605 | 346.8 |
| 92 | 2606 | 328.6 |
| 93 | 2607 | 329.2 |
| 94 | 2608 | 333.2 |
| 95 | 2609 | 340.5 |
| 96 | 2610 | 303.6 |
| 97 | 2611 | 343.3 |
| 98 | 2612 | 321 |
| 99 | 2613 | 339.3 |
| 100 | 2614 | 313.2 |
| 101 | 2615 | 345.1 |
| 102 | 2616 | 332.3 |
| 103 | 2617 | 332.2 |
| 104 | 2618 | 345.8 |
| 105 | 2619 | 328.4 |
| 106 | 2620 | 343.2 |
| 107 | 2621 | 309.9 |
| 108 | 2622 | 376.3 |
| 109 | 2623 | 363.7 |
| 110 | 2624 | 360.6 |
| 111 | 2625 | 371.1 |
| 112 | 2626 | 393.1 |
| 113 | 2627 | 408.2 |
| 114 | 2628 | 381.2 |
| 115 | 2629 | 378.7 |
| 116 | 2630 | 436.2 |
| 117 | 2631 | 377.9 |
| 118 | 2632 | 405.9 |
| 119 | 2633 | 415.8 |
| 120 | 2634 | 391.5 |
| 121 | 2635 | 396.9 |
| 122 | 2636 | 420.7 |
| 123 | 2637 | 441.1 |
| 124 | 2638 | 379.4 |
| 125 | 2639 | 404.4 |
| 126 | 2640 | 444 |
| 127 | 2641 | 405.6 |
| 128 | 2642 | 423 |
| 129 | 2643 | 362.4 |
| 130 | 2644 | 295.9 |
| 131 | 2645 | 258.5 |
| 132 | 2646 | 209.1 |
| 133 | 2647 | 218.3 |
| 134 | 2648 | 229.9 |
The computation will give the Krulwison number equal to 4784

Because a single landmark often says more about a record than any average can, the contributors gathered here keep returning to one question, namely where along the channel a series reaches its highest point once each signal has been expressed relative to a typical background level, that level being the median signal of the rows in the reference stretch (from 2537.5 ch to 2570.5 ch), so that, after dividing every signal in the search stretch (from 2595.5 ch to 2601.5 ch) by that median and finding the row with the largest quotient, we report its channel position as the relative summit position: 2600 ch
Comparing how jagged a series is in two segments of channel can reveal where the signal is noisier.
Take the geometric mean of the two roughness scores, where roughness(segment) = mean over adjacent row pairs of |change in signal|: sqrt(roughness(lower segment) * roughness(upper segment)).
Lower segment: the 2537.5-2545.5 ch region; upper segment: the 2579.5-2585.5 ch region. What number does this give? 18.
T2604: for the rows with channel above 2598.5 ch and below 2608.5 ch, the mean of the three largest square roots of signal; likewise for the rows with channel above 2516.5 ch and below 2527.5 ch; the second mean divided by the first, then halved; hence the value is 0.350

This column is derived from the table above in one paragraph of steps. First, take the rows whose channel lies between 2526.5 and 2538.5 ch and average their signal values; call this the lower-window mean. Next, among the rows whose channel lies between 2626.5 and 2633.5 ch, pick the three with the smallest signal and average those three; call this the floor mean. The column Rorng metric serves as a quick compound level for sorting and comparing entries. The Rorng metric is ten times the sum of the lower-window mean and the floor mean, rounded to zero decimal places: 5738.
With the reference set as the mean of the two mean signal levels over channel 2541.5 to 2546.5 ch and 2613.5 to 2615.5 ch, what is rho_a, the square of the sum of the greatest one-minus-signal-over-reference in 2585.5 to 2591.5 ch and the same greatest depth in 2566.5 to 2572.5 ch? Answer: 0.016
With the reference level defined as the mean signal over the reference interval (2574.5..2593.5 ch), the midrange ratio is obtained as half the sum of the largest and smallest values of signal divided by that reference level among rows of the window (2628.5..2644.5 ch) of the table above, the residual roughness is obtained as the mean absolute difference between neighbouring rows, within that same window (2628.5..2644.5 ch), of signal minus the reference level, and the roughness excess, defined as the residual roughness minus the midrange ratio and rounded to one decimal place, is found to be 34.7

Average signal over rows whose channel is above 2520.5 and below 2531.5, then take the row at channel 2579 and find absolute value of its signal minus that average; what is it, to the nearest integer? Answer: 155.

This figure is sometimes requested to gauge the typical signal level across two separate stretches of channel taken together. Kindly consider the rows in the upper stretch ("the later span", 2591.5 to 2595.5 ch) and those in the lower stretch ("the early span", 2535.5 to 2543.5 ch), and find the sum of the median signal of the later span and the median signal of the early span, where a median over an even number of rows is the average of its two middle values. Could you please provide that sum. 613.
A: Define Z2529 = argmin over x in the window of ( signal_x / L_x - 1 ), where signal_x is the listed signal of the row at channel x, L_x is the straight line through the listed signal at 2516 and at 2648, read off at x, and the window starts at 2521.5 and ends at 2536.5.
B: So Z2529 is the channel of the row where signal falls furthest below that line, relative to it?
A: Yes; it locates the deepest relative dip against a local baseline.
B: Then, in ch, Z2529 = 2524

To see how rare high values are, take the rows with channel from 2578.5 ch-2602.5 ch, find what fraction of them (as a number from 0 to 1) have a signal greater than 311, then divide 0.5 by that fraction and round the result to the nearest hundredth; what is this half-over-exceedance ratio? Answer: 0.52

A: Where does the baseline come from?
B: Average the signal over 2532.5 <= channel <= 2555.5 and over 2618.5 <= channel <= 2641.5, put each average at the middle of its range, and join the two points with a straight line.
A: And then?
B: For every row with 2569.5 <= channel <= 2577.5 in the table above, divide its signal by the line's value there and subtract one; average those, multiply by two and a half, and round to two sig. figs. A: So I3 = 0.13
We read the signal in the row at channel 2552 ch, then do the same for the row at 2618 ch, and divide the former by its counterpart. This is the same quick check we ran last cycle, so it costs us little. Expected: 0.88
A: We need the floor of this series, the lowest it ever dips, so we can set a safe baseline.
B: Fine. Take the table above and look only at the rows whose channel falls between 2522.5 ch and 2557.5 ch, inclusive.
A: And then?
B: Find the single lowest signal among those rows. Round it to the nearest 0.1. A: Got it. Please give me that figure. 155.0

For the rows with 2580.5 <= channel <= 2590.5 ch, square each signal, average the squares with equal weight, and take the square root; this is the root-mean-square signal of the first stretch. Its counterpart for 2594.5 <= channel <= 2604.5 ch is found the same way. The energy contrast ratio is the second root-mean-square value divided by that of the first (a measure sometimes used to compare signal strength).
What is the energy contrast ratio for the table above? 1.01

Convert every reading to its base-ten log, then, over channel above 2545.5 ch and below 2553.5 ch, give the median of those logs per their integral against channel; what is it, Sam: 0.125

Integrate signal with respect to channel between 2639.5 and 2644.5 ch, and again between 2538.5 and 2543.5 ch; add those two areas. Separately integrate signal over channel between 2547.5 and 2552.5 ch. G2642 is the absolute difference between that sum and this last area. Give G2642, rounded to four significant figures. 1656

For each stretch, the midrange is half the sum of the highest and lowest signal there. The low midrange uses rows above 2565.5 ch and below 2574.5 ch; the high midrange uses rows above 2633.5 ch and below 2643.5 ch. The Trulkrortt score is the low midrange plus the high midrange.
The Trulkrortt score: 733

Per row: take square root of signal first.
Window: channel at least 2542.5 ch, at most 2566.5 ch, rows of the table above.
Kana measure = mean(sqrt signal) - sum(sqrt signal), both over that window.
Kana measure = -407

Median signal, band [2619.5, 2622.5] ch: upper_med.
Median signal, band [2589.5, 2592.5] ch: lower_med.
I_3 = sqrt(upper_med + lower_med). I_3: 26.6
